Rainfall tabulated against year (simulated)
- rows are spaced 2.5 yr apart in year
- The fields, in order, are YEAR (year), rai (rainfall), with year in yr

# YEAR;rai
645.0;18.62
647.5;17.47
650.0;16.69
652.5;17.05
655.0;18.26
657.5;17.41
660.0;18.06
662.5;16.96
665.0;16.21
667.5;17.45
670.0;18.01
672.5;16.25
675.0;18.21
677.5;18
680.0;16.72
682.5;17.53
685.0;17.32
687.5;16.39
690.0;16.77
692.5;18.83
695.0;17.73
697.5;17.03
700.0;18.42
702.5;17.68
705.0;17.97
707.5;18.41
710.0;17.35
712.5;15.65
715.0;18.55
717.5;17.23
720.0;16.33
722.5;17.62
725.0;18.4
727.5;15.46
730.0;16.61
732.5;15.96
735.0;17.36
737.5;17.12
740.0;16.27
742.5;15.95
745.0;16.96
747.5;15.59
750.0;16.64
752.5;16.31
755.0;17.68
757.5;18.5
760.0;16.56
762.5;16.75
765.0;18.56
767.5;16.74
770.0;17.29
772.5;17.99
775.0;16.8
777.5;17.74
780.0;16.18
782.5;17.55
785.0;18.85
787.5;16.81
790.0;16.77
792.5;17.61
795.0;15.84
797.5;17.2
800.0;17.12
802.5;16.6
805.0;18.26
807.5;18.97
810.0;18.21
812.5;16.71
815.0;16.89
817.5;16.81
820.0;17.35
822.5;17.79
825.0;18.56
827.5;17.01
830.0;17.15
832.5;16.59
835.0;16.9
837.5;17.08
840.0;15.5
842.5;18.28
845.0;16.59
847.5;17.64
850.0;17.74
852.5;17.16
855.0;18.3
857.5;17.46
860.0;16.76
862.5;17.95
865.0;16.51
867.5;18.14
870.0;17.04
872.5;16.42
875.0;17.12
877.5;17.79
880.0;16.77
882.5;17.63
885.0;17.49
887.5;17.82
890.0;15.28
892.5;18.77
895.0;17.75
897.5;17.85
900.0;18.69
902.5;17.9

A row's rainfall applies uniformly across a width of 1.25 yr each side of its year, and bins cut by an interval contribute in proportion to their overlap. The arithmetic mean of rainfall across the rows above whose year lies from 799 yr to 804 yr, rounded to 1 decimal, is 16.9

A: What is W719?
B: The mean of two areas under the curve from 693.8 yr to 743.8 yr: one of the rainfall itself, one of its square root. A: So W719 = 532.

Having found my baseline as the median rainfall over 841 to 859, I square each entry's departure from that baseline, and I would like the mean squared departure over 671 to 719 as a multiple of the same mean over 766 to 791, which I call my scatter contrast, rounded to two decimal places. 1.07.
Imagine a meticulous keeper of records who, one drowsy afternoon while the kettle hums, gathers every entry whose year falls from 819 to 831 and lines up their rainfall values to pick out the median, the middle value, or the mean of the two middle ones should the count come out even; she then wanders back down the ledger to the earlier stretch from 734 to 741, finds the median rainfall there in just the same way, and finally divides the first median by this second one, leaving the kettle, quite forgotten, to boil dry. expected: 1.01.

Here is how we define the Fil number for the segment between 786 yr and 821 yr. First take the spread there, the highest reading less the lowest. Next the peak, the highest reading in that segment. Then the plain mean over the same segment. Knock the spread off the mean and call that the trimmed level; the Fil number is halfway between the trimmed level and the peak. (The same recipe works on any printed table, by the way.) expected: 16.5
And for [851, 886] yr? 16.9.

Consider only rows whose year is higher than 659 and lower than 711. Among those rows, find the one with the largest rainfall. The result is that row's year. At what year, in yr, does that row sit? 692.5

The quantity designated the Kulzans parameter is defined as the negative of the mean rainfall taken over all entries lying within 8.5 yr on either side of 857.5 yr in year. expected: -17.4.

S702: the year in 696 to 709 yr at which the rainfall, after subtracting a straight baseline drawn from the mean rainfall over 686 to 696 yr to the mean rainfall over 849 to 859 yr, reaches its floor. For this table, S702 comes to 697.5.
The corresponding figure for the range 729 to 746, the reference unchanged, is 742.5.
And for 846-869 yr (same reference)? 865.0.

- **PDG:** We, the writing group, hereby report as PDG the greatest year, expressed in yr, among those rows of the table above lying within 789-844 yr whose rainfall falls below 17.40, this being 840.0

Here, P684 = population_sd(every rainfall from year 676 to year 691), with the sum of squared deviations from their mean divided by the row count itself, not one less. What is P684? 0.5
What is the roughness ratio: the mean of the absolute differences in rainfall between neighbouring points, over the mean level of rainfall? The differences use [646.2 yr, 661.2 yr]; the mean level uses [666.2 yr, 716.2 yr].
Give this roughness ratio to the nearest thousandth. 0.044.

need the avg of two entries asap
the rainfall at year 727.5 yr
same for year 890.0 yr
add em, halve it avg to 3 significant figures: 15.4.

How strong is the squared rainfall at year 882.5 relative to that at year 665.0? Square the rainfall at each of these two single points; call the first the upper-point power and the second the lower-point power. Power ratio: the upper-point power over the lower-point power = 1.18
